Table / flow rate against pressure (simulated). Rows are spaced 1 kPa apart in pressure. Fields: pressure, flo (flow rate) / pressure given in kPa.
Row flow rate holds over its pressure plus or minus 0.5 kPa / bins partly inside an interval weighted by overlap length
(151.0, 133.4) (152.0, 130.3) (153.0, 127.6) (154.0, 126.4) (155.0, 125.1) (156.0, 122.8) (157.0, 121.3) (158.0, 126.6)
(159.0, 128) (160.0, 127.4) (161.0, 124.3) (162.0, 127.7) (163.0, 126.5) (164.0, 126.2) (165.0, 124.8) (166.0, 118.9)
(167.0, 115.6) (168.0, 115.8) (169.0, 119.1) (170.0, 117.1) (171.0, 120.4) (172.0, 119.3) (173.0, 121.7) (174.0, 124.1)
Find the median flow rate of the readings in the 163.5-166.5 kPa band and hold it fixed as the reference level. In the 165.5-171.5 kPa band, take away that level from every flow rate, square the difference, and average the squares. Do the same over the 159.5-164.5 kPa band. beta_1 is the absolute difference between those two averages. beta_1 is 48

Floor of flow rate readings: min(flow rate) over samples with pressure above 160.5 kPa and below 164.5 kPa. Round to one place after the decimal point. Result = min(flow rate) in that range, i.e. 124.3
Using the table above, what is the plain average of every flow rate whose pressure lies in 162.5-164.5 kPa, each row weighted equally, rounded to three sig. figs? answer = 126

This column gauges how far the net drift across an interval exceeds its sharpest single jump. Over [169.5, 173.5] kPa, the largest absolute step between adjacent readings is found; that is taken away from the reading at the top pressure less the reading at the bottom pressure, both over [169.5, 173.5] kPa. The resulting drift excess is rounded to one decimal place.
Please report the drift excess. 1.3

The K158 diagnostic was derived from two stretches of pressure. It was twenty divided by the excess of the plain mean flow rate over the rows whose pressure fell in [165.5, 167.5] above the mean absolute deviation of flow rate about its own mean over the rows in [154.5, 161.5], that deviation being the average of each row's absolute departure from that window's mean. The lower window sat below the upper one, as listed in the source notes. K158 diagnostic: 0.173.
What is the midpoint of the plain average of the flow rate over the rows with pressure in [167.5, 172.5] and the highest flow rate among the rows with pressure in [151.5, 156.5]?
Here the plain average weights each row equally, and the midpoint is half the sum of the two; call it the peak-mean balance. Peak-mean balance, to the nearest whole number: 124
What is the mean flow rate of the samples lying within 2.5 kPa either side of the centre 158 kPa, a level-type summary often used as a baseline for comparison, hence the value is 125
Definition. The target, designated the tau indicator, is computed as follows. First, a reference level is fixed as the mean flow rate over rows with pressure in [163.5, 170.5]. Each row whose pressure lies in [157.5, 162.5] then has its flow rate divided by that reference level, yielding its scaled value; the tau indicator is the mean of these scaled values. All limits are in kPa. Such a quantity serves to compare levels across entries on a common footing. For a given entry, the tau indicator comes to 1.06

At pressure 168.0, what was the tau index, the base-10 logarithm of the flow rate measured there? 2.06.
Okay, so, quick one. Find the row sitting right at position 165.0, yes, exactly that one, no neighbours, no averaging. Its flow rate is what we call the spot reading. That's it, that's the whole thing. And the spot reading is 124.8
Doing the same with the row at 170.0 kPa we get 117.1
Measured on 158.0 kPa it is 126.6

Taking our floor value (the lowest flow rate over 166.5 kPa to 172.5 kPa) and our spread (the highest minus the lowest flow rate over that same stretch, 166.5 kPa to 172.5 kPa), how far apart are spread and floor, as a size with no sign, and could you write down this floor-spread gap 111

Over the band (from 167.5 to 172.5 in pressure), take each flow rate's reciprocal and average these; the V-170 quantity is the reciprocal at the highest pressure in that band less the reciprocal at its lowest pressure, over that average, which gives -0.030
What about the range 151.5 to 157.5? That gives 0.071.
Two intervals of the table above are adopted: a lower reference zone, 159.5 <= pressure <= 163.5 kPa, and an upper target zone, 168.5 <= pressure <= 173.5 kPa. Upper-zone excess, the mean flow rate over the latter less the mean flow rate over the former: -7.0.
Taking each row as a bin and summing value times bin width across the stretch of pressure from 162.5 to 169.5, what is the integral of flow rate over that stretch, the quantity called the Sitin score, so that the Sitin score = 847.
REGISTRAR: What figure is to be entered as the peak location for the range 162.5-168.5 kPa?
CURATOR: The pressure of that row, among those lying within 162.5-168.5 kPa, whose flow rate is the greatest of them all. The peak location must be 163.0 kPa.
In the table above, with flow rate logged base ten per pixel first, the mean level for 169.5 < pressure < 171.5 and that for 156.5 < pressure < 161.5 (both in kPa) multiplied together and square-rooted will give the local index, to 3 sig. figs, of 2.09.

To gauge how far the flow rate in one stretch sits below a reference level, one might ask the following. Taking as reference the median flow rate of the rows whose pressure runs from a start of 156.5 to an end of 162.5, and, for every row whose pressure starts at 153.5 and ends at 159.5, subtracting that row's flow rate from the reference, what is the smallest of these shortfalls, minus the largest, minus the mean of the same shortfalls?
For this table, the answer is -9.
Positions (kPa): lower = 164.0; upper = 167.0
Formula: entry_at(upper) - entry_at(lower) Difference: -11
